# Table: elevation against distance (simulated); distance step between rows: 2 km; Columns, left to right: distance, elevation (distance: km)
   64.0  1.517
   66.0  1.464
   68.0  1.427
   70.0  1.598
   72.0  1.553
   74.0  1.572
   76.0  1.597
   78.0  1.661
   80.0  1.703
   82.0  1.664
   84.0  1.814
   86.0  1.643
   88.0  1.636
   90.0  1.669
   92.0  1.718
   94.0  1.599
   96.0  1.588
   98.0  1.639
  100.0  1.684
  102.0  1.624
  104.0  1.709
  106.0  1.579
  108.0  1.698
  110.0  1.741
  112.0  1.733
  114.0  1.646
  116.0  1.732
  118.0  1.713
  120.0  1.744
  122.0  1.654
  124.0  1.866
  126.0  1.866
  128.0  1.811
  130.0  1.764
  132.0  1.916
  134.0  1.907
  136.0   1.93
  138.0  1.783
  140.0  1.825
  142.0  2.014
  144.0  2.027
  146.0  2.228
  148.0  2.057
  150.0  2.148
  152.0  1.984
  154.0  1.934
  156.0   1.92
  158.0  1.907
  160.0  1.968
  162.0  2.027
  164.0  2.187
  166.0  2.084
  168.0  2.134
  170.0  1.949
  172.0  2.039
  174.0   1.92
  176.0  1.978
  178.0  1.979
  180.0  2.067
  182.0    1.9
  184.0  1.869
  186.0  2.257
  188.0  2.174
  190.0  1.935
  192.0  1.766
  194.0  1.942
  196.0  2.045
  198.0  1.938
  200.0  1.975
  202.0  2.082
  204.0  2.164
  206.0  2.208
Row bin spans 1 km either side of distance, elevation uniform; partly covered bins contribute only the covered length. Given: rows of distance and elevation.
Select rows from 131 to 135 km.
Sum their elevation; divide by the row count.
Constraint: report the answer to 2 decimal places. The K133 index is 1.91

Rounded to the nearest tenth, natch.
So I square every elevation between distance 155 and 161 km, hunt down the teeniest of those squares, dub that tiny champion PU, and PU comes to 3.6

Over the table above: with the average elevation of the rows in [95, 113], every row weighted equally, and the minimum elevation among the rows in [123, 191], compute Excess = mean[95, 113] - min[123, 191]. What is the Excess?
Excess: -0.10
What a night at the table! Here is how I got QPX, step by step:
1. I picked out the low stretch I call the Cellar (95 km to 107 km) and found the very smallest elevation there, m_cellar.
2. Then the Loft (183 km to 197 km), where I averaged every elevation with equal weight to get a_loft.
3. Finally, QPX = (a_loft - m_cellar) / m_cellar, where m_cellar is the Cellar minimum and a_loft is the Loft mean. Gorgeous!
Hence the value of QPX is 0.27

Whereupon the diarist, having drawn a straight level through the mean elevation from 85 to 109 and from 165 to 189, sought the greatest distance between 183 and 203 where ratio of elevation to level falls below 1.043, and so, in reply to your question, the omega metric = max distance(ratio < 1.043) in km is 202.0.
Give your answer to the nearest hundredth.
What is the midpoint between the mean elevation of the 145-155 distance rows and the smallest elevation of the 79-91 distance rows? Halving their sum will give 1.85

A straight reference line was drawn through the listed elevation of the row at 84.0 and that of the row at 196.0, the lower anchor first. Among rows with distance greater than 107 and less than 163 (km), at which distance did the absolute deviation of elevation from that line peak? 146.0 km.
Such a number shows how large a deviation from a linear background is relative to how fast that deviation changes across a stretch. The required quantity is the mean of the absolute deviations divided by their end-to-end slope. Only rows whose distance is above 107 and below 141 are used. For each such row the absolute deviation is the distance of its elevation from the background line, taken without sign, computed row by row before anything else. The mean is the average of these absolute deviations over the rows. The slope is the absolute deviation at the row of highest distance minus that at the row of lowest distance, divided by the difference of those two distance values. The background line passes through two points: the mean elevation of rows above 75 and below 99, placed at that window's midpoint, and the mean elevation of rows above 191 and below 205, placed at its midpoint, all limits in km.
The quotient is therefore -107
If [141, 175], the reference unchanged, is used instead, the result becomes -27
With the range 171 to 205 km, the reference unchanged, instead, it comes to 100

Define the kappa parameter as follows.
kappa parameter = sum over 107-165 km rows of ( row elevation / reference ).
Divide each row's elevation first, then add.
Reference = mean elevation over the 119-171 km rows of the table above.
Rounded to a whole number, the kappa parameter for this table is 28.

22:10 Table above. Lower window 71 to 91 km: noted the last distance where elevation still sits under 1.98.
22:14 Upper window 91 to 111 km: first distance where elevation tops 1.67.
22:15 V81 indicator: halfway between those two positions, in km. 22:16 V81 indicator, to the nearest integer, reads 91 km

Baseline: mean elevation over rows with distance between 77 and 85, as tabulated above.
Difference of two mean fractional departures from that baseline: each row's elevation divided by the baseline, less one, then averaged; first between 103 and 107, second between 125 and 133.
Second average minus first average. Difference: 0.11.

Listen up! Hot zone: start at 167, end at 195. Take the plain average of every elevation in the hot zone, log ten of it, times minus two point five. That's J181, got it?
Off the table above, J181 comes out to -0.75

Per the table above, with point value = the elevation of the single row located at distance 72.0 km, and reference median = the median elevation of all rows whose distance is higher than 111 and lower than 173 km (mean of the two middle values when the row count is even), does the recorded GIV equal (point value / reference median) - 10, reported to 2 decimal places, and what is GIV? -9.19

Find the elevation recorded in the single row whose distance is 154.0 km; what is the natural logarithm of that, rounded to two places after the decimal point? 0.66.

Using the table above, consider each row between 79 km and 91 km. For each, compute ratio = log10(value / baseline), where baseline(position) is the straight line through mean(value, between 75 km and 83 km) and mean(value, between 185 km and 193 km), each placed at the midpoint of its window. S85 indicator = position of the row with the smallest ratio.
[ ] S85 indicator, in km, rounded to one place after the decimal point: 88.0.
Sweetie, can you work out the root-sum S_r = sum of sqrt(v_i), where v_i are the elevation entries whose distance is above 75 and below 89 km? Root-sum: 9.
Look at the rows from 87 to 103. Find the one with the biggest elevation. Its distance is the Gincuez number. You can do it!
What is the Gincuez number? 92.0 km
